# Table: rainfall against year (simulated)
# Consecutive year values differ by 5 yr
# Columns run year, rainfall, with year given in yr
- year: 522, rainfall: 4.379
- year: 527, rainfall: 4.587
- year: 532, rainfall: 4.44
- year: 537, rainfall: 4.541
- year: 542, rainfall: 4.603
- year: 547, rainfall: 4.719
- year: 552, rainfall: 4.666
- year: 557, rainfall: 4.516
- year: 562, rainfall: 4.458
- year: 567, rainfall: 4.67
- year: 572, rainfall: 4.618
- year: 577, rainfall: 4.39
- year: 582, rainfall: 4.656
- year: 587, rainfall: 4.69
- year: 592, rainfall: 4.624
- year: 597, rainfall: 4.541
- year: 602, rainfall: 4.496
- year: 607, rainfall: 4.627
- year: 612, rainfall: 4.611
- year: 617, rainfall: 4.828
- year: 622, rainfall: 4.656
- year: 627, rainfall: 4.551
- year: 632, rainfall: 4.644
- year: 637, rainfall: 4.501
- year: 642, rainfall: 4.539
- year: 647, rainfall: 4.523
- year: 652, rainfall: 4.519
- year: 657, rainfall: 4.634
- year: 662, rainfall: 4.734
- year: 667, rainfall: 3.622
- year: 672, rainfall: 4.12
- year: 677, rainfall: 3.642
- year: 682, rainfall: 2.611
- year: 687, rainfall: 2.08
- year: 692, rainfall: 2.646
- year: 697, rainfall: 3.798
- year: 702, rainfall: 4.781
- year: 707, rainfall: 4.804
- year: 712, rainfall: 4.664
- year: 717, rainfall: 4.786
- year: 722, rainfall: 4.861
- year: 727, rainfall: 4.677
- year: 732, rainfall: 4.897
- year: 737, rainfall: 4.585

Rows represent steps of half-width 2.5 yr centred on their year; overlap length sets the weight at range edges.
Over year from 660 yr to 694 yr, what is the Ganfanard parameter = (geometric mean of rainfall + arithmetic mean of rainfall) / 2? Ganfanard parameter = 3.29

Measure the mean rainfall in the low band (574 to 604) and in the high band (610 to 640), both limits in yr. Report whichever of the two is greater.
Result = 4.63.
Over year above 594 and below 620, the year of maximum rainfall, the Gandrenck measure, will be 617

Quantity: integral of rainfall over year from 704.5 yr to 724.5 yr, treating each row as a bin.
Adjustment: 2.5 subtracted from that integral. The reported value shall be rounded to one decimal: 93.1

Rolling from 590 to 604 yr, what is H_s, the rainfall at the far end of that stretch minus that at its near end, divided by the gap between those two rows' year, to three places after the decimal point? -0.013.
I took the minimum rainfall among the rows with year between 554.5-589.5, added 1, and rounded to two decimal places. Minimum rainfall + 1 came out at 5.39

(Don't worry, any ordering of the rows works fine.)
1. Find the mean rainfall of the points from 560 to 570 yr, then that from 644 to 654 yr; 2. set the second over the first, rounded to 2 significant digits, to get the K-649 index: 0.99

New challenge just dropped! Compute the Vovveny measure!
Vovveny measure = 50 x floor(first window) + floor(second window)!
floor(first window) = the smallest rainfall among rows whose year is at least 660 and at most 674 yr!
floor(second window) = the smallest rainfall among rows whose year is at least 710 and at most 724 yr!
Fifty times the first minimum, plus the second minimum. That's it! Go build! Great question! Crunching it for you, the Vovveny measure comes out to 186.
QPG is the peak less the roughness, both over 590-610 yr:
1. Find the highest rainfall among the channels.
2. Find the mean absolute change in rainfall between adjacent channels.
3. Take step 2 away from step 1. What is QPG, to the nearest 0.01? 4.54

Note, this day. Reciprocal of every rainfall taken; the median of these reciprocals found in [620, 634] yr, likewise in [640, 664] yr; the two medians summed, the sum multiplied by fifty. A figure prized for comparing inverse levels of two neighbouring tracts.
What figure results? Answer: 21.8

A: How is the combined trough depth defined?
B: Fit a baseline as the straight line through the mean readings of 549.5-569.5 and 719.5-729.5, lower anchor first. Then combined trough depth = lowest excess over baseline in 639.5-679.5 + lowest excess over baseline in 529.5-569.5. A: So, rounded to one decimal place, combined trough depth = -1.2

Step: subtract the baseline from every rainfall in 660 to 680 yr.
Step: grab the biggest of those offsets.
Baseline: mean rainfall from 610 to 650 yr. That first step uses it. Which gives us 0.13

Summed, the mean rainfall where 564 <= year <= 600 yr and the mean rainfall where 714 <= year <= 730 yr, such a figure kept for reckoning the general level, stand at 9.4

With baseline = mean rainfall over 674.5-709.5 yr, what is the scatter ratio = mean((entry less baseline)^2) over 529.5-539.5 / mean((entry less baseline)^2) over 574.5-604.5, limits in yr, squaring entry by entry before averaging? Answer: 0.86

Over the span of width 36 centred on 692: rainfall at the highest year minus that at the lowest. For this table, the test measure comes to 1.2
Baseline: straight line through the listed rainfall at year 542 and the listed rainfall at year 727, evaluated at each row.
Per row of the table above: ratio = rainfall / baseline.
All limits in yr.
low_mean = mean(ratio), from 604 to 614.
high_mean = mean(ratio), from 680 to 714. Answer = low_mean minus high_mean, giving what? 0.22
